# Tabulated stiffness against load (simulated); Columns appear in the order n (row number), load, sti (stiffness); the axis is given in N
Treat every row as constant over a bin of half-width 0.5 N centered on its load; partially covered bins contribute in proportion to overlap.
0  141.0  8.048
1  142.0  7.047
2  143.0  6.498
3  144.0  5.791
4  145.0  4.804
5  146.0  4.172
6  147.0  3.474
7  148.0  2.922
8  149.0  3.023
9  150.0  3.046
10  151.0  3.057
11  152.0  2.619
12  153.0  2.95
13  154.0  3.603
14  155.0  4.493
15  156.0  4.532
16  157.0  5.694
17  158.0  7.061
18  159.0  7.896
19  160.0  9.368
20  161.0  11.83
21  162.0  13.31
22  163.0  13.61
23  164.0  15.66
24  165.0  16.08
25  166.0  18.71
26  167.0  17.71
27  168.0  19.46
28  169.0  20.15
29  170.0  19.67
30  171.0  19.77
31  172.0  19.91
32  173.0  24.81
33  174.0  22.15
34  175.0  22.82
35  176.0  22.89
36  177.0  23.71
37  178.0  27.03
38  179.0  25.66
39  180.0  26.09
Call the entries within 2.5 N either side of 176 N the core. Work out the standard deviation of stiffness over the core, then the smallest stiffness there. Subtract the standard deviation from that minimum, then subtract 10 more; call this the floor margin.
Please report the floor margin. 10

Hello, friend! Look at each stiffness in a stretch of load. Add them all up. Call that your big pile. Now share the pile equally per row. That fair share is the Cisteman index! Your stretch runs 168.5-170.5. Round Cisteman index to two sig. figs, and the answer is 20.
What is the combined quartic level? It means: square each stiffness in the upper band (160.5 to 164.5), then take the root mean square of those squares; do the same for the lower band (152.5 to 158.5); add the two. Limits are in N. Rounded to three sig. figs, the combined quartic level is 218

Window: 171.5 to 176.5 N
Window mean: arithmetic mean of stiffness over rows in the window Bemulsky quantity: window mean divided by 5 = 5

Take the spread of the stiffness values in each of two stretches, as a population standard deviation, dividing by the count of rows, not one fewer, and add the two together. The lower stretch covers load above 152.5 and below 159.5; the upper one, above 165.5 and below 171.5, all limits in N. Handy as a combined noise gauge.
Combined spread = 2.5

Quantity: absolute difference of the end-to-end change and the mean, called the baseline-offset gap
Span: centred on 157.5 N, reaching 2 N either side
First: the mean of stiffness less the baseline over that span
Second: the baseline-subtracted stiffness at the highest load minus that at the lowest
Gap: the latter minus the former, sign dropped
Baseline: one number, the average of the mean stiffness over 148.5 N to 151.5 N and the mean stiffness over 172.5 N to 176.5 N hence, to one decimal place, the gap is 10.2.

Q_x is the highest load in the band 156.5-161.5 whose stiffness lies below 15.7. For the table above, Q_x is 161.0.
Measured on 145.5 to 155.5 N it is 155.0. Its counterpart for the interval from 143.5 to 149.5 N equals 149.0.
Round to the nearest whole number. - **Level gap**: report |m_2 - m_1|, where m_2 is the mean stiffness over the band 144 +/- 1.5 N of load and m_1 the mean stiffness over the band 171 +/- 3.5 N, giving 15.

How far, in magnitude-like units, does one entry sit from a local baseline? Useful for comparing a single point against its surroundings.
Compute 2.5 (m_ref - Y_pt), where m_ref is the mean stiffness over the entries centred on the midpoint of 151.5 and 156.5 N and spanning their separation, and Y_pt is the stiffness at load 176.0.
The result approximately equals -48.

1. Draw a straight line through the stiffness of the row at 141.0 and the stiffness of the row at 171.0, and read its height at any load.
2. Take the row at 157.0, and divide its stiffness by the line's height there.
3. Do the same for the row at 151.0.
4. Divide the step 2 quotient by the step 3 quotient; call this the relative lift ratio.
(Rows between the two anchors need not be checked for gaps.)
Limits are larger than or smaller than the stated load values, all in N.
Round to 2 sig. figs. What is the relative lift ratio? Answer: 1.6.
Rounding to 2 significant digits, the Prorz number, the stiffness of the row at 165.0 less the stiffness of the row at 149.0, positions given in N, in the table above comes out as 13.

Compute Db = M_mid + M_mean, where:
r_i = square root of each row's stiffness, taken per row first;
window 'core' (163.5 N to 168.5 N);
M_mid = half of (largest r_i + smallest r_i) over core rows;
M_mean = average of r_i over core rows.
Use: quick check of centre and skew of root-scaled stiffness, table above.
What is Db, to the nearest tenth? 8.4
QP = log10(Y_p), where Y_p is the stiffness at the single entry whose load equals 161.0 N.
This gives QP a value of 1.07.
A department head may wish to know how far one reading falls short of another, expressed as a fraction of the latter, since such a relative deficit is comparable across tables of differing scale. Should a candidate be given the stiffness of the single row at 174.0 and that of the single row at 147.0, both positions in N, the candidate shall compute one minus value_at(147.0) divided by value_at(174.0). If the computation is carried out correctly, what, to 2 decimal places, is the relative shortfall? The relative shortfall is 0.84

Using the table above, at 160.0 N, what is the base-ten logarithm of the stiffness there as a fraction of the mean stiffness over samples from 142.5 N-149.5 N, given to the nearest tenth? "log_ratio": 0.3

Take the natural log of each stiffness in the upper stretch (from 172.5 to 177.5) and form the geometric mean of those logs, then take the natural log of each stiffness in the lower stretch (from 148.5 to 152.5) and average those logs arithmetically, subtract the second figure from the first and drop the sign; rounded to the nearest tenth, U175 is 2.1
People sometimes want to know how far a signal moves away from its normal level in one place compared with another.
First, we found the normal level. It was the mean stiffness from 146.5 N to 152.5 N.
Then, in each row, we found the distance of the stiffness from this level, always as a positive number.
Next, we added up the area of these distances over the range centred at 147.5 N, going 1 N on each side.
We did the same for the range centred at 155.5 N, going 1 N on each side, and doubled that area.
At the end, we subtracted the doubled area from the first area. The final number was -5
